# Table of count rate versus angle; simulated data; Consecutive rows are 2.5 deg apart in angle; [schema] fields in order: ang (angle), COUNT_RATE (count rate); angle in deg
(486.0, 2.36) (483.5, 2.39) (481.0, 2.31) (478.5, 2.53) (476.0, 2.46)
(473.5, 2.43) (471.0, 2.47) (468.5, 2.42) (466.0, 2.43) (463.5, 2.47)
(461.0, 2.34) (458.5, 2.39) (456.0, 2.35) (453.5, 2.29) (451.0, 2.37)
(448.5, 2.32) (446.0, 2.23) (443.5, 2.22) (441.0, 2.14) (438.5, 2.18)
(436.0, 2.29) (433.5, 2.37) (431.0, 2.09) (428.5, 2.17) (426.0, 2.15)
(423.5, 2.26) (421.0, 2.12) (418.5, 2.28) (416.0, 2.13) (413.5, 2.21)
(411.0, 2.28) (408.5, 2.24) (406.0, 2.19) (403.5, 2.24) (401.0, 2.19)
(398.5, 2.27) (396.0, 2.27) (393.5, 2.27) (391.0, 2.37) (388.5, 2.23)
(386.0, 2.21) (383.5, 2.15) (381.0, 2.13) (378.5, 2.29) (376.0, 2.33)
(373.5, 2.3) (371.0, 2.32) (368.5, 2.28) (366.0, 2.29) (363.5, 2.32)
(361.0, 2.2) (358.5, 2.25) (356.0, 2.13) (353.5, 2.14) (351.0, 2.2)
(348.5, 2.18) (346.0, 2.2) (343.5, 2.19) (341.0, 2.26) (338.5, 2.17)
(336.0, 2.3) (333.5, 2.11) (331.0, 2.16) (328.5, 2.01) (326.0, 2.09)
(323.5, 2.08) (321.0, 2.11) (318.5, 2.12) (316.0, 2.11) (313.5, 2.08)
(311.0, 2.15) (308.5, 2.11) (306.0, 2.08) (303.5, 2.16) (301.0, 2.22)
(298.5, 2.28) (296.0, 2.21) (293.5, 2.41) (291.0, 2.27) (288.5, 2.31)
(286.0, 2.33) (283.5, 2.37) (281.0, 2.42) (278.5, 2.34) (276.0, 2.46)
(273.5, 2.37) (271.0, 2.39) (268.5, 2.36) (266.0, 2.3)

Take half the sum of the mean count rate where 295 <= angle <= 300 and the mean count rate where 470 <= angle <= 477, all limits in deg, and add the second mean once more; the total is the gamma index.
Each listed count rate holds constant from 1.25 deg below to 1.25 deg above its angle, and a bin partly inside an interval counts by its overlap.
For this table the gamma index 4.80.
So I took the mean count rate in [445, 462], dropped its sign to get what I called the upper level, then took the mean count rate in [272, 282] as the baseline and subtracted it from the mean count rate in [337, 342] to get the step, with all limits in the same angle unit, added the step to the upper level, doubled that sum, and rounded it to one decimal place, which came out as 4.3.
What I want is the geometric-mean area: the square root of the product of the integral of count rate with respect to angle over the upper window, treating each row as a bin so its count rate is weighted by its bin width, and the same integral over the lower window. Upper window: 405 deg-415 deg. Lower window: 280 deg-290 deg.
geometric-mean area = 22.9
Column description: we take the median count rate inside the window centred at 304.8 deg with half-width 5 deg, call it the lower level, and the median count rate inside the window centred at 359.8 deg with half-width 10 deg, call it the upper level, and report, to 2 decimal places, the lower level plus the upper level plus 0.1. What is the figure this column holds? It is 4.46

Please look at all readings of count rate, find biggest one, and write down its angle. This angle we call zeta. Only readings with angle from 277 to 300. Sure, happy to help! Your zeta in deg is 281.0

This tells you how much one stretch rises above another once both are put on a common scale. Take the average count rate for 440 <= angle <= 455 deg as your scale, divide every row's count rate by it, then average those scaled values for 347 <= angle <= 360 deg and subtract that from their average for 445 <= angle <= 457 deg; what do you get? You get 0.058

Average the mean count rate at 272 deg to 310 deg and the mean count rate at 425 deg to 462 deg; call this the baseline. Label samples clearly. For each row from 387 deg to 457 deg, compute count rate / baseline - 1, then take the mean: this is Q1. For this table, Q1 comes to -0.015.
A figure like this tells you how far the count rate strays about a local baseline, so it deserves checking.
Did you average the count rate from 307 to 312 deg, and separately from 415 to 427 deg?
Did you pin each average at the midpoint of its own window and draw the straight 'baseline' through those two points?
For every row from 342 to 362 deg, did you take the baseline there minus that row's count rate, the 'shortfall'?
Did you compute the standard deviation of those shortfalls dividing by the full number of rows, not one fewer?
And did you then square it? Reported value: 0.001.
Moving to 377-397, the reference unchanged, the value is 0.005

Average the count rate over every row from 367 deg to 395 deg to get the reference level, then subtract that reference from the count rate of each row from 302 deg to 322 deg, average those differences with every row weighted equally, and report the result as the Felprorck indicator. -0.15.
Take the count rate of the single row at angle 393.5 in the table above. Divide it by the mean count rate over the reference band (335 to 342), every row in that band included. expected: 1.01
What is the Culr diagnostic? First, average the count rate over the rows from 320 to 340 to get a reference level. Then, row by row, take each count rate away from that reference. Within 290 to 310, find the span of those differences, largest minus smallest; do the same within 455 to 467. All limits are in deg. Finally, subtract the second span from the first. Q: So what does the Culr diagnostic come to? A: 0.20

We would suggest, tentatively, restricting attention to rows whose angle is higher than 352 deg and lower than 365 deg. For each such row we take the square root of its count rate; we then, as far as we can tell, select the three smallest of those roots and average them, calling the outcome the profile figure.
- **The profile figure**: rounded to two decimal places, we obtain 1.47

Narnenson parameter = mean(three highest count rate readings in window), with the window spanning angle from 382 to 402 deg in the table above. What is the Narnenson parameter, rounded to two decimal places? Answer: 2.30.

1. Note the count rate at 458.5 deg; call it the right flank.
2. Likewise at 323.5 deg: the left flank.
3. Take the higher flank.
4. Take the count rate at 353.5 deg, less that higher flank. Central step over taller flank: -0.25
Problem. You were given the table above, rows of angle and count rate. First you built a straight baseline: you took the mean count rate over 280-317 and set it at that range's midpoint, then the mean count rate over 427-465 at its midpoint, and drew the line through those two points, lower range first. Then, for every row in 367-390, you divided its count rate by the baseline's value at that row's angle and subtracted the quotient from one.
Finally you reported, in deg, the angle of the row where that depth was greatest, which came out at 381.0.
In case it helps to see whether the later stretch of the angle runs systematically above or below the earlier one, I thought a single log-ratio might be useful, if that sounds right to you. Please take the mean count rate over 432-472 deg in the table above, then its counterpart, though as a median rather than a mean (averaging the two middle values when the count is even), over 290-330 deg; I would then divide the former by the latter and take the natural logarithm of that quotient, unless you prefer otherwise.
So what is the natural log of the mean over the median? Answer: 0.10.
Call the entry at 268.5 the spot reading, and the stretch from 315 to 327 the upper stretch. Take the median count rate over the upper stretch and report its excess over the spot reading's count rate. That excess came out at -0.25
